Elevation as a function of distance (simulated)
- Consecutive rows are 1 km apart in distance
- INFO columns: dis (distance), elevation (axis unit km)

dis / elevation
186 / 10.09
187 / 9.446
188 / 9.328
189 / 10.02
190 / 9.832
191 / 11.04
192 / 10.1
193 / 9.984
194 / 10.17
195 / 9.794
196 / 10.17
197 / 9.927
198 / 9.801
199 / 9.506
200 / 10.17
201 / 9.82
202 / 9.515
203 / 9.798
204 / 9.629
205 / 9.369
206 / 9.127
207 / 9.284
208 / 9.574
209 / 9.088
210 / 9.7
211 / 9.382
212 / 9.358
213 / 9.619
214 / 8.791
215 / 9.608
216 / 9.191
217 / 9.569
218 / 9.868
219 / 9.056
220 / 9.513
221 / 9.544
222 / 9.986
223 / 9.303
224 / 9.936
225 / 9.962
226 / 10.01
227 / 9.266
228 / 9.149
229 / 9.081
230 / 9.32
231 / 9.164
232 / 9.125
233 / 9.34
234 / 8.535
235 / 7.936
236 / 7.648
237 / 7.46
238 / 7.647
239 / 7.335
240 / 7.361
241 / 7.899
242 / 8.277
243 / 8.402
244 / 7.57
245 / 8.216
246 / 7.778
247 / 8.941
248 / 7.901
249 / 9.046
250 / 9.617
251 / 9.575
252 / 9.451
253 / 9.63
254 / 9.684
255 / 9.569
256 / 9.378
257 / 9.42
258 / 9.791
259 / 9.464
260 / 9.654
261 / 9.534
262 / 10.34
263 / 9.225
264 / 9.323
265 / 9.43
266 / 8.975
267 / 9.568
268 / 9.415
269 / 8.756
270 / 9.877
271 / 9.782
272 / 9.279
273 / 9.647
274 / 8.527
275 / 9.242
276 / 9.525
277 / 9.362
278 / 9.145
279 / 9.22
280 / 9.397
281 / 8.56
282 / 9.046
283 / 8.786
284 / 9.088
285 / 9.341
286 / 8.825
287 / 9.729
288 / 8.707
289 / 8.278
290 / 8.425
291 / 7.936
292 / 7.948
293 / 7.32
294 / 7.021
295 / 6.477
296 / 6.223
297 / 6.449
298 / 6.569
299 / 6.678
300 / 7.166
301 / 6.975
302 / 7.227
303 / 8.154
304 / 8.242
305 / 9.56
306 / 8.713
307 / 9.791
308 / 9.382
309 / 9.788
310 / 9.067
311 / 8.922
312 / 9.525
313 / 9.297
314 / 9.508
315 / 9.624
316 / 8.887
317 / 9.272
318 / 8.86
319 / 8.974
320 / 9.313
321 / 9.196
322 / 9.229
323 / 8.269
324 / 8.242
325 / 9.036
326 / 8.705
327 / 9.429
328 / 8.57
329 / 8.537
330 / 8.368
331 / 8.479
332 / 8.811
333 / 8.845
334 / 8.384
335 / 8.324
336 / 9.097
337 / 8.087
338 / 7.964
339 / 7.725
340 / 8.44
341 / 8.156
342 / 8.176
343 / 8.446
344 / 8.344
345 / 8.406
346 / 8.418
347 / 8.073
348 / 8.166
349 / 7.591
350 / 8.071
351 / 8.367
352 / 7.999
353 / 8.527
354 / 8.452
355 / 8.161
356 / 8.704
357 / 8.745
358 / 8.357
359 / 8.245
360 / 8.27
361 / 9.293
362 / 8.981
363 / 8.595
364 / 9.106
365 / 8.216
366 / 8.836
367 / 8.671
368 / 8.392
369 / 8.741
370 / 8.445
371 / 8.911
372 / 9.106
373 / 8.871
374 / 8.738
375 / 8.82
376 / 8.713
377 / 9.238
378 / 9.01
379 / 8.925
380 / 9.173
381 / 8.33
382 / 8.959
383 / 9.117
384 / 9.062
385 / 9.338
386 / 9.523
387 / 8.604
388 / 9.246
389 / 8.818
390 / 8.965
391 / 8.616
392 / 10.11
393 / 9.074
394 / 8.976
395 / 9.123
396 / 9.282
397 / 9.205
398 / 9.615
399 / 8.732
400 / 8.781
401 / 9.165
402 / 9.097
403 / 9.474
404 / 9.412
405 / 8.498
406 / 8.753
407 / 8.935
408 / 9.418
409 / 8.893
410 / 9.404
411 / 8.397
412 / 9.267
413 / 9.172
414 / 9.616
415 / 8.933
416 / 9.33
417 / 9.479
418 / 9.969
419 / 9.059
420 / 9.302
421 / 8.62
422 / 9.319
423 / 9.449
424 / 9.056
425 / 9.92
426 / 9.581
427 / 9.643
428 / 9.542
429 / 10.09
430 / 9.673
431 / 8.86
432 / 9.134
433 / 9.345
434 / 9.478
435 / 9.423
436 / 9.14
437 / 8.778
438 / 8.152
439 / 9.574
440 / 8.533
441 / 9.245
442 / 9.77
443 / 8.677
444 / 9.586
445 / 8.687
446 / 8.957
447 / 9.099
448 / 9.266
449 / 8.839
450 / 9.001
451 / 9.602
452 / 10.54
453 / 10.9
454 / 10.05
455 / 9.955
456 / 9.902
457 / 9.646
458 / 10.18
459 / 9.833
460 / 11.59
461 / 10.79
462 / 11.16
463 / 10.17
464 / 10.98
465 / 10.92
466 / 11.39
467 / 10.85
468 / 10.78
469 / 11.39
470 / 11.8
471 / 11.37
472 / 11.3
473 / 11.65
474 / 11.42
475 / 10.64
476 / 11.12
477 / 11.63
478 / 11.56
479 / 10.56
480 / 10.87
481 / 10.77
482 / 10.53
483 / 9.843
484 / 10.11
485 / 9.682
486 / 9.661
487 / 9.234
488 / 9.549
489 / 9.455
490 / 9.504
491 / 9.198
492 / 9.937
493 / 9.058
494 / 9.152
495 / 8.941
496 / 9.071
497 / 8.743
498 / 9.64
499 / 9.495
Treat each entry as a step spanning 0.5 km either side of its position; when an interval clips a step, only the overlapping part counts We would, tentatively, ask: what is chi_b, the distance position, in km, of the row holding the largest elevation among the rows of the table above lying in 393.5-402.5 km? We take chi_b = 398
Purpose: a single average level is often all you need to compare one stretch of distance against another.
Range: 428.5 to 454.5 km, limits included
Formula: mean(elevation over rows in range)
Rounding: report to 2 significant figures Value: 9.3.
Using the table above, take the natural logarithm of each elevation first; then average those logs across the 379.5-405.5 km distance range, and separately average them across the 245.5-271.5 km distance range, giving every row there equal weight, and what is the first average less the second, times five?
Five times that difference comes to -0.1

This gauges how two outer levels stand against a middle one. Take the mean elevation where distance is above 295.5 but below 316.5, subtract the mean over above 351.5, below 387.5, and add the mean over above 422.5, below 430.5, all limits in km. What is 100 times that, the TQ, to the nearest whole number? 923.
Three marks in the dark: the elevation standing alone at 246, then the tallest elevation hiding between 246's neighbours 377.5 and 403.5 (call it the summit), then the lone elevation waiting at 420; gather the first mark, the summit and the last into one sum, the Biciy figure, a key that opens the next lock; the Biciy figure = 27.2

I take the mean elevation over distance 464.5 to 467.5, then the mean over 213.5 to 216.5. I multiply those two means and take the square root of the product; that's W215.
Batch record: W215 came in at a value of 10.1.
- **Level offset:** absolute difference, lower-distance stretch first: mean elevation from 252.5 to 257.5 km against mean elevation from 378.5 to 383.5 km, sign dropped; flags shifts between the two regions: 0.64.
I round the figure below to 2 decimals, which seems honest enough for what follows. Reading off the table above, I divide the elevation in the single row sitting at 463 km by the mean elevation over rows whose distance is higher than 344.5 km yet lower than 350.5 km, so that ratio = 1.25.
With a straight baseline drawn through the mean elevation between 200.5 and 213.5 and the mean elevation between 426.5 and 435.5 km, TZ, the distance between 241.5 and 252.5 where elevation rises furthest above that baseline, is 250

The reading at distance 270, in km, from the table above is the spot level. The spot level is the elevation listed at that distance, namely 9.877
